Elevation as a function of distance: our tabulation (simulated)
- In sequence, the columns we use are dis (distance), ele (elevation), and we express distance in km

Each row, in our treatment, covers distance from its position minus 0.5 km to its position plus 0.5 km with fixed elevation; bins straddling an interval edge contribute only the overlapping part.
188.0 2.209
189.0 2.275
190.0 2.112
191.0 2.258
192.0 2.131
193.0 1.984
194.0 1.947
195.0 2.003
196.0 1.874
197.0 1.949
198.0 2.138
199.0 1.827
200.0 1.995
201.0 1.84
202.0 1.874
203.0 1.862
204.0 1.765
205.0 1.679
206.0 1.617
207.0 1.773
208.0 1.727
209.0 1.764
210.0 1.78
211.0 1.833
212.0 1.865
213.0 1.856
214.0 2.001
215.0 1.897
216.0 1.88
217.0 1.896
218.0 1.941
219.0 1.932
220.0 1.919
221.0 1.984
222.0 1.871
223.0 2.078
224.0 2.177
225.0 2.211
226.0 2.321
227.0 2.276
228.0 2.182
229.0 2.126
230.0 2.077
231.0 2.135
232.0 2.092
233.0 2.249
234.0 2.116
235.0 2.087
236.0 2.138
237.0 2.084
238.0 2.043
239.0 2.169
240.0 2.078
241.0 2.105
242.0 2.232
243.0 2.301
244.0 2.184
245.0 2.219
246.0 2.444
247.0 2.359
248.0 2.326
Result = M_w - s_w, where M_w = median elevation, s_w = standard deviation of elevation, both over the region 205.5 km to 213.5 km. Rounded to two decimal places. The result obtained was 1.70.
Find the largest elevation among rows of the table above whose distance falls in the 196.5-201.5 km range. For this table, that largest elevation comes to 2.138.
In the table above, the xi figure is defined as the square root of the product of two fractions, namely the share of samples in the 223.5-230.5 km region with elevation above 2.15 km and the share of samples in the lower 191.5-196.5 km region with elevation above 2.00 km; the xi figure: 0.5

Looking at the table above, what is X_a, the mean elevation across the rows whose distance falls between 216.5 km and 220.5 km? 1.92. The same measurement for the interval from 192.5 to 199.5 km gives 1.96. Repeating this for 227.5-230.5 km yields 2.13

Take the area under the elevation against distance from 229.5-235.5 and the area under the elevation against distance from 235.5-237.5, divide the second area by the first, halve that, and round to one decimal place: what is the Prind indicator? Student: 0.2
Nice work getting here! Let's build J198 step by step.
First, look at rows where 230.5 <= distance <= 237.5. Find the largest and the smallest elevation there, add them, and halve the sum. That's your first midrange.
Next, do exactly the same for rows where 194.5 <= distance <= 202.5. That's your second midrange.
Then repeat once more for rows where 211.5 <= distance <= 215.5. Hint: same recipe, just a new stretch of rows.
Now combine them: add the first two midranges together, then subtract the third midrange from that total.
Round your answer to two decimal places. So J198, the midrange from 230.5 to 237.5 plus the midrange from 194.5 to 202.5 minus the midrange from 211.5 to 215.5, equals 2.22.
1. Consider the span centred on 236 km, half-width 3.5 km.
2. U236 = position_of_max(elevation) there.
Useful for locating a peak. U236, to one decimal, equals 233.0 km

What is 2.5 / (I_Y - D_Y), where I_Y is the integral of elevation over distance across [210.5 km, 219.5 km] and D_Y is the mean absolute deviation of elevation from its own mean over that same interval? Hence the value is 0.147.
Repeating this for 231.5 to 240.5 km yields 0.132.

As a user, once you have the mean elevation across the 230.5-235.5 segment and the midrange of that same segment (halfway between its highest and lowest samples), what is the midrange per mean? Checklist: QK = 1.02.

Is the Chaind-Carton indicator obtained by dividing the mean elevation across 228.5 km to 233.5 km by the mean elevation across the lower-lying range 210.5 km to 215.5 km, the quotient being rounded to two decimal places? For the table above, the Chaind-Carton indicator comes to 1.13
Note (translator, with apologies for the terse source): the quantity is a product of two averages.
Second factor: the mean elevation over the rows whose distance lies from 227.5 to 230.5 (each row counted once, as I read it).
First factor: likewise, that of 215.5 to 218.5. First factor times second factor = 4.06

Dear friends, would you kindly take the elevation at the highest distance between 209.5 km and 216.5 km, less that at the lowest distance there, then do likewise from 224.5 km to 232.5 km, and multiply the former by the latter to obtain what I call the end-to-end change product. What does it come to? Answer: -0.012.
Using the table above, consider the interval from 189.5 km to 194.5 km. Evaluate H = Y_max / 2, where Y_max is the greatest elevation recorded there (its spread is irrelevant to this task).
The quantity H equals 1.129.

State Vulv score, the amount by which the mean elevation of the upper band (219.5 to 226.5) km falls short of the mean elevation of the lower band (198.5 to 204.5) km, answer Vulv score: -0.22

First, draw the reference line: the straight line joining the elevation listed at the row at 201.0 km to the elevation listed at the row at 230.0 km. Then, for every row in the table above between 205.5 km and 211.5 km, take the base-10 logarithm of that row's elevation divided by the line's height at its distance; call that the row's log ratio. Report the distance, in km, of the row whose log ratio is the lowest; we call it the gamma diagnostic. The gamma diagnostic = 206.0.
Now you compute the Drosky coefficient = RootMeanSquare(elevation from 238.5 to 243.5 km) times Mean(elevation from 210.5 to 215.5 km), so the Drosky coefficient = 4.12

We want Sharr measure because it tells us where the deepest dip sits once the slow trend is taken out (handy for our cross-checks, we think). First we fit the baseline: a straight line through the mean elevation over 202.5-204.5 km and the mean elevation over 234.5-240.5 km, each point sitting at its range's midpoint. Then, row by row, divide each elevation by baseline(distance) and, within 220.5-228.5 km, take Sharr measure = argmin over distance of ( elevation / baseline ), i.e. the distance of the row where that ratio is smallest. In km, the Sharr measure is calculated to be 222.0 km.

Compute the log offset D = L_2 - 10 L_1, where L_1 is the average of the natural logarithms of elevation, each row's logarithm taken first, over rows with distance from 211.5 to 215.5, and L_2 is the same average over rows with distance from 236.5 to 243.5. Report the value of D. -5.7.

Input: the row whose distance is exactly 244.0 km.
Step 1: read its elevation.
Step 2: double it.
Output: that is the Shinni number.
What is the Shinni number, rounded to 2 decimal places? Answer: 4.37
